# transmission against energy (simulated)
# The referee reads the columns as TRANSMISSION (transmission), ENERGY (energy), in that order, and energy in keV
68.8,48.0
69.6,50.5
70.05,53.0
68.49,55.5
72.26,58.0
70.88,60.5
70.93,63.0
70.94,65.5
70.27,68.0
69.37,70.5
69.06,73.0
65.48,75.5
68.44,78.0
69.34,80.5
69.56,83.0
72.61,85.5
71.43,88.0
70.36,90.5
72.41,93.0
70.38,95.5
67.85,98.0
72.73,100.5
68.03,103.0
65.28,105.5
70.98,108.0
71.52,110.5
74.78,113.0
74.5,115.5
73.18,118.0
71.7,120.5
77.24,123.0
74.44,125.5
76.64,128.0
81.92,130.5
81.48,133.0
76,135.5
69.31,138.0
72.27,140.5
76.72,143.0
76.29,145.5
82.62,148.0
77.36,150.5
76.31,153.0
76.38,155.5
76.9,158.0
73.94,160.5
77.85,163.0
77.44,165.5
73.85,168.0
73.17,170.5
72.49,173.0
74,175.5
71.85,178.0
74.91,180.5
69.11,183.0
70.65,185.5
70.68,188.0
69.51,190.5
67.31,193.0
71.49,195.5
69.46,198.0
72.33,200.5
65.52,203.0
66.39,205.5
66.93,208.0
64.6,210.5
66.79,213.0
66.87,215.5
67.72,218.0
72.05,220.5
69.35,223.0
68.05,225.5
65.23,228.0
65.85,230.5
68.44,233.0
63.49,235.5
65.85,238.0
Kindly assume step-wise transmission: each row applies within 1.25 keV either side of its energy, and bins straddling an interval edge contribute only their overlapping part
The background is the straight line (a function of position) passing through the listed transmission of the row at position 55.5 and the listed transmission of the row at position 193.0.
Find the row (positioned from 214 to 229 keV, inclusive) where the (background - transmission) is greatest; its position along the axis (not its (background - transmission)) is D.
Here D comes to 228.0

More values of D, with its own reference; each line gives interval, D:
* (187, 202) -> 193.0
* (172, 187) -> 183.0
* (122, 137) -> 125.5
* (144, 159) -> 145.5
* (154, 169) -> 168.0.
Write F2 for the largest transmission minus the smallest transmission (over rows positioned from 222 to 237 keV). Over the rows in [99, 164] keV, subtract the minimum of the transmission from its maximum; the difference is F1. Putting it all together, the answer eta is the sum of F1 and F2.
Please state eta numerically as 23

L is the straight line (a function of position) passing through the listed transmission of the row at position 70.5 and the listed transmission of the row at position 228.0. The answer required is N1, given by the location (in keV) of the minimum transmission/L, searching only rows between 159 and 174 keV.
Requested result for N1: 173.0 keV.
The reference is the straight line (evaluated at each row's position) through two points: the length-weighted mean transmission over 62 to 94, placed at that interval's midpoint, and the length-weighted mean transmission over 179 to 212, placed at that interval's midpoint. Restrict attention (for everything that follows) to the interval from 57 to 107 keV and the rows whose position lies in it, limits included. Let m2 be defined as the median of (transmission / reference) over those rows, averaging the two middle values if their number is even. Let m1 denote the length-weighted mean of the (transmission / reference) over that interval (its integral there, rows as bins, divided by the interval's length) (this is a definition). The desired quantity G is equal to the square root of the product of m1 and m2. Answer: 1.00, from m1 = 1.00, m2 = 1.00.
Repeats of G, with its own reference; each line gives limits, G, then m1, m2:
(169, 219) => 1.01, 1.01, 1.00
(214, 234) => 0.98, 0.99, 0.98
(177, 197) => 1.02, 1.02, 1.02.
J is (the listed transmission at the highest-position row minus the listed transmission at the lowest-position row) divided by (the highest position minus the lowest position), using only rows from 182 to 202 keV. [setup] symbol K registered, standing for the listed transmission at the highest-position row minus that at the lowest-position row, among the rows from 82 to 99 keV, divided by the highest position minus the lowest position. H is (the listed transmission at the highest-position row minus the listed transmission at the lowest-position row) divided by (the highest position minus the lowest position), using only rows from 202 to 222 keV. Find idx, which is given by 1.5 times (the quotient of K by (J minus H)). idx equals 0.9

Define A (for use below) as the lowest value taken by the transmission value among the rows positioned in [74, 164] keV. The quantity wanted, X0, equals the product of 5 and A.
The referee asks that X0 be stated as 326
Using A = 65.28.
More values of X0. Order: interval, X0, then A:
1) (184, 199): 337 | 67.31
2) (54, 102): 327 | 65.48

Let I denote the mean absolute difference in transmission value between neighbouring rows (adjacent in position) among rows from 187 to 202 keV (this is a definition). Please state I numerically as 2.49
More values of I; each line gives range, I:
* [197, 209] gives 2.77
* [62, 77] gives 1.09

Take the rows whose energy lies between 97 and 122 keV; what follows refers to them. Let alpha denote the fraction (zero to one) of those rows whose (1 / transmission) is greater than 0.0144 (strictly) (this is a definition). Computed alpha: 0.3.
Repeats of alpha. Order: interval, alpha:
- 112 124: 0.0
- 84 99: 0.2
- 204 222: 0.9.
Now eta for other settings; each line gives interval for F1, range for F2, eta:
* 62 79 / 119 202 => 21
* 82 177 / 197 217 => 25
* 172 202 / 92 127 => 20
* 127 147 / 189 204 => 19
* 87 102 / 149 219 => 18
